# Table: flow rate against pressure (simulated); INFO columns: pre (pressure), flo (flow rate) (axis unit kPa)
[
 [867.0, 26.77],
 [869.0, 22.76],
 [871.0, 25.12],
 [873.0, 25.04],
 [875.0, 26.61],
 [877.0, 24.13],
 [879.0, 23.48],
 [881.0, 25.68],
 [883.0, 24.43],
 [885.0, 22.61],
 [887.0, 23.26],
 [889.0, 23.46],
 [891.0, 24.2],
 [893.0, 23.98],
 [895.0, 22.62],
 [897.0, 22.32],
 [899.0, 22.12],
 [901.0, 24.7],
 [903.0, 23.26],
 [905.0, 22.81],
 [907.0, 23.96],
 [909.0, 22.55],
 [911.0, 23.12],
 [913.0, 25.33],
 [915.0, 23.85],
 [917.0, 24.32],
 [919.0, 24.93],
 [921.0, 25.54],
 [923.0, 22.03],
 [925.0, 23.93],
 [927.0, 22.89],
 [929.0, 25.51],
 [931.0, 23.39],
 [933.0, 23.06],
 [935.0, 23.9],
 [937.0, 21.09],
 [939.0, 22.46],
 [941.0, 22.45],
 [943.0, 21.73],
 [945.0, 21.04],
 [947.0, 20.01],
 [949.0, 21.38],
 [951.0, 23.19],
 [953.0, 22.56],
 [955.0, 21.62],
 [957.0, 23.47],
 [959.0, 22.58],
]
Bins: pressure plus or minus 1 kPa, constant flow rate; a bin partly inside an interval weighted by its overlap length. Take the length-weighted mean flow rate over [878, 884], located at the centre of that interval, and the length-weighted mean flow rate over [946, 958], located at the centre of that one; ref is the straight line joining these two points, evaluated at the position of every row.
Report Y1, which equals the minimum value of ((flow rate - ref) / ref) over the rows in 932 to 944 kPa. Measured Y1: -0.07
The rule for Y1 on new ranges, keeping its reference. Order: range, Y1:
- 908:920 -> -0.04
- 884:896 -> -0.07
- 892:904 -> -0.07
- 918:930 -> -0.04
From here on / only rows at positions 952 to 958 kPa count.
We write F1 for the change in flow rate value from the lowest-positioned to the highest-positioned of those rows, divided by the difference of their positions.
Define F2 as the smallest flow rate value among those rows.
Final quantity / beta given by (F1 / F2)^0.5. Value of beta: 0.10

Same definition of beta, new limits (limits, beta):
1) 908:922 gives 0.11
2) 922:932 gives 0.09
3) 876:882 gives 0.13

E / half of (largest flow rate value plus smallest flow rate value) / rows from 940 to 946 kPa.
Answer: 21.7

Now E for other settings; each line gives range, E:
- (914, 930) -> 23.8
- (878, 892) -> 24.1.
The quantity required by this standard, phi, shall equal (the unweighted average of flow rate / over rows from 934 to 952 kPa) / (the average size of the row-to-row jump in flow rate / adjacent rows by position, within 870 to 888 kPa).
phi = 16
